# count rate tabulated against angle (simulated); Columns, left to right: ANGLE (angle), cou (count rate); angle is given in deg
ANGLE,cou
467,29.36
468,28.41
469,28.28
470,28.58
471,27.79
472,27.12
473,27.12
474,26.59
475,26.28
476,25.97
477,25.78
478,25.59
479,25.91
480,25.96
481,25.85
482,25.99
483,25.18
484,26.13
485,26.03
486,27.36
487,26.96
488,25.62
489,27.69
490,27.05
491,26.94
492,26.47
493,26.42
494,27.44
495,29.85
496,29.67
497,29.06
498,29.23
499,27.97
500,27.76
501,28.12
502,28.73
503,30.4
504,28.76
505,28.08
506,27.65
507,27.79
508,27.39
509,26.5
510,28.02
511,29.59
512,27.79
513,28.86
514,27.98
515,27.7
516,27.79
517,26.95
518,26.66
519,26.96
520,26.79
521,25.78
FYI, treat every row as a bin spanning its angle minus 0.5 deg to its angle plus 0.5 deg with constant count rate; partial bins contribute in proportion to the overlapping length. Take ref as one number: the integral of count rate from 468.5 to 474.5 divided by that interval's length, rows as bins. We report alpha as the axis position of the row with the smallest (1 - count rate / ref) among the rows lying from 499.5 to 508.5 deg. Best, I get 503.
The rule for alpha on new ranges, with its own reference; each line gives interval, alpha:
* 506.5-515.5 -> 511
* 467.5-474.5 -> 470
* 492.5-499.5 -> 495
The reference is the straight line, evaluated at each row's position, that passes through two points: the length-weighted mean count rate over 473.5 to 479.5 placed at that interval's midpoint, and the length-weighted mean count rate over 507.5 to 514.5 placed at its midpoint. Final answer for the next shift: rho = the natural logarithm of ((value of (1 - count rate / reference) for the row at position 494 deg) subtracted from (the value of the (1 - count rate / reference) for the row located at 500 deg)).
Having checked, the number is -6.7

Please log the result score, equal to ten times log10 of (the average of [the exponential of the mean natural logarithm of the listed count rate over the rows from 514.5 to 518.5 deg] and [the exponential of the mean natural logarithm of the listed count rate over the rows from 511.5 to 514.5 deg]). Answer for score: 14.43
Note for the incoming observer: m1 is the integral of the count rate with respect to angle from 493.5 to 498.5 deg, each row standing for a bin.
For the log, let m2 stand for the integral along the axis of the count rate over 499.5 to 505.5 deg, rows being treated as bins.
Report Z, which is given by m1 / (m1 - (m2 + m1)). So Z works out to -0.85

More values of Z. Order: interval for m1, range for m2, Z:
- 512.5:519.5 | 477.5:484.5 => -1.07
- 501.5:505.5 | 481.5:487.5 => -0.74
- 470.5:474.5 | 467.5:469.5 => -1.92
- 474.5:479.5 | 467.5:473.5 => -0.77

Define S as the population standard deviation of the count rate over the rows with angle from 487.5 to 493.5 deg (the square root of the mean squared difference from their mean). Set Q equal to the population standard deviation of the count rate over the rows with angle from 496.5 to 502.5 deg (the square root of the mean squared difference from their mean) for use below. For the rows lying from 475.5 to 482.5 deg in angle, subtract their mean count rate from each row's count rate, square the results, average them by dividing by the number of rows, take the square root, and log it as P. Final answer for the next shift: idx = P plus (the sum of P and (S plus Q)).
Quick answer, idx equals 1.5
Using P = 0.1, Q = 0.6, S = 0.64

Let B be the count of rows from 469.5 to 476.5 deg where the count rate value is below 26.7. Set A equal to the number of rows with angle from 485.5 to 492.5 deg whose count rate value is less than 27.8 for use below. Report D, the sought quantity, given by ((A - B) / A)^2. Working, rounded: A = 7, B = 3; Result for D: 0.3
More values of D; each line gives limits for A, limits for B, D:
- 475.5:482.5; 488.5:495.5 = 0.5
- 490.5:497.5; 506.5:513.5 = 0.6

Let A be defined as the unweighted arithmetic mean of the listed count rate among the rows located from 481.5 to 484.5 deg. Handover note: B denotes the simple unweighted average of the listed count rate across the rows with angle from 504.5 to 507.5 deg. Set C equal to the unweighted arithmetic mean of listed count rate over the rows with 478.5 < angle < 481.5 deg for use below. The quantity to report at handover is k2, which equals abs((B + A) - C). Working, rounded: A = 25.8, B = 27.8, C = 25.9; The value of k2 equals 27.7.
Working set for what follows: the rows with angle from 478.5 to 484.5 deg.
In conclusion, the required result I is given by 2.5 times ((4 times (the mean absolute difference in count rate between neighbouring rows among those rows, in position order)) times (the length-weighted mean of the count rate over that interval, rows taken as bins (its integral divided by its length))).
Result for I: 106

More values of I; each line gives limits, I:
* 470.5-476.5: 98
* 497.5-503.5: 236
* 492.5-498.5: 251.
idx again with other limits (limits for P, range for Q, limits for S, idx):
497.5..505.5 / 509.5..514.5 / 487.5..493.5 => 2.9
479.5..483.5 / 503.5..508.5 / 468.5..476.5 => 2.0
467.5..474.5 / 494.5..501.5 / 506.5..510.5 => 2.8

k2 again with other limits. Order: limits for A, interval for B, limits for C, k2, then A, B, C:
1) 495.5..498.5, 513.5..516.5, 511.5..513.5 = 28.8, 29.3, 27.8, 28.3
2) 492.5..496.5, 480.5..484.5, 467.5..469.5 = 25.8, 28.3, 25.8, 28.3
